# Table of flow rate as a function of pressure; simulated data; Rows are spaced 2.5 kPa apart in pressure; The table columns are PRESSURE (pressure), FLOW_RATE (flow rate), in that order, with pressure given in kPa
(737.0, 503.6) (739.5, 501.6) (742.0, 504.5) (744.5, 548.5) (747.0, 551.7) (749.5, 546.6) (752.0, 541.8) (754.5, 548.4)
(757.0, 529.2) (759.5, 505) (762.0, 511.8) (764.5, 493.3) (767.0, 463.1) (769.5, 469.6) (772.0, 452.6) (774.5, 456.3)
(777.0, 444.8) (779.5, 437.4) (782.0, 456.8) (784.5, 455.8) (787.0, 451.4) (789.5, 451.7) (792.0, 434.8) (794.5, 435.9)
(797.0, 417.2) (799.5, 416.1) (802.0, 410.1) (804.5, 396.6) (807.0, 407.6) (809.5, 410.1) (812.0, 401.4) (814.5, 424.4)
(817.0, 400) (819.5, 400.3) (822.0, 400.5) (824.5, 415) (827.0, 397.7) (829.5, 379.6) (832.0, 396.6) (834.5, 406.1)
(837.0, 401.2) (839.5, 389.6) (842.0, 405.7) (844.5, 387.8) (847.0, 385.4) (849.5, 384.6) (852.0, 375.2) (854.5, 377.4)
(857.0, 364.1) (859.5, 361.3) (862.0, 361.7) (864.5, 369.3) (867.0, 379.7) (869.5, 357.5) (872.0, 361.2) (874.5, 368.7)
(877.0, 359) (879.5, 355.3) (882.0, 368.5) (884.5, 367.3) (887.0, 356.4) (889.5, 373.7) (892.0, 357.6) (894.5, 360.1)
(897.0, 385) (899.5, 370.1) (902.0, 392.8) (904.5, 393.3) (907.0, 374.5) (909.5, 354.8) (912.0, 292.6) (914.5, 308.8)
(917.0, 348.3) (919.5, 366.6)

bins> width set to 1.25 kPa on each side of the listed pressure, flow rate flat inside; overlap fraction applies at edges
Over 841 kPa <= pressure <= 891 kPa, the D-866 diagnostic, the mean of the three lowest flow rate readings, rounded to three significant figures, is 356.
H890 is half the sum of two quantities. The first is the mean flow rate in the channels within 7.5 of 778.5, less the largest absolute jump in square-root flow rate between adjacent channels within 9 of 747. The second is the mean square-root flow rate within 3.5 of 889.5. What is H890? 234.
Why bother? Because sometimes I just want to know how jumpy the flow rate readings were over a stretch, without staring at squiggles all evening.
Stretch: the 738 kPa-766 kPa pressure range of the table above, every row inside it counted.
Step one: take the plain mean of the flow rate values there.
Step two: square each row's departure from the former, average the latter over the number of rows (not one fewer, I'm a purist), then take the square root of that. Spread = 22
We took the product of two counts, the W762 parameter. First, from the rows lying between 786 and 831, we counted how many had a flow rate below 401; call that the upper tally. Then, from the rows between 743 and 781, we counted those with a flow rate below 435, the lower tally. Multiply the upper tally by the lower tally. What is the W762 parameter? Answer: 0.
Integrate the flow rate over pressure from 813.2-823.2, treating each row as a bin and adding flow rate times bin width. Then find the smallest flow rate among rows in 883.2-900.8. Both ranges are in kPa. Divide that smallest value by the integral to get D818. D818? 0.088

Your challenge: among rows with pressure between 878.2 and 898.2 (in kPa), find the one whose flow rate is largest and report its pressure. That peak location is 897.0 kPa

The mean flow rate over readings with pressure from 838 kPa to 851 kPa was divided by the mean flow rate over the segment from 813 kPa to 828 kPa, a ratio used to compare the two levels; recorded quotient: 0.96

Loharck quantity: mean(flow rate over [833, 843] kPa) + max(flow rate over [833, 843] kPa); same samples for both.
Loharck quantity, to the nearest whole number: 807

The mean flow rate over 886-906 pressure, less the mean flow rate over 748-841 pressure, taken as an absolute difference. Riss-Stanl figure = 68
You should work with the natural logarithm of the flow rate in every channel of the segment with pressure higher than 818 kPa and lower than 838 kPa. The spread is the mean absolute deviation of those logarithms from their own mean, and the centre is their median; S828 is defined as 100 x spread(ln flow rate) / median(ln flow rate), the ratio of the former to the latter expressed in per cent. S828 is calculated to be 0.26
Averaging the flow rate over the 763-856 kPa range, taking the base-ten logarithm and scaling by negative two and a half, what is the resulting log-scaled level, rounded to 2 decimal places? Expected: -6.55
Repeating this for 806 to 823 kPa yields -6.52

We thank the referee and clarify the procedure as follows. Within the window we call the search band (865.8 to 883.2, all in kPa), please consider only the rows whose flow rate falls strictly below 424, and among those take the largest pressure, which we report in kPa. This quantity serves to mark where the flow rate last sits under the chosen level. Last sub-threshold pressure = 882.0 kPa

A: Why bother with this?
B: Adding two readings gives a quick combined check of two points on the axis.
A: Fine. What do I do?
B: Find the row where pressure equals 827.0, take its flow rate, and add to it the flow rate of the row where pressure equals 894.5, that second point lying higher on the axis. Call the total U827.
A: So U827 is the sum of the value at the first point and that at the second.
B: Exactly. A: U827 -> 758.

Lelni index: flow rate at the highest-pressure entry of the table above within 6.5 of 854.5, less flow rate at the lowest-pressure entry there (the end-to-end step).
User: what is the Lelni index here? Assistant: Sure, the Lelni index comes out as -23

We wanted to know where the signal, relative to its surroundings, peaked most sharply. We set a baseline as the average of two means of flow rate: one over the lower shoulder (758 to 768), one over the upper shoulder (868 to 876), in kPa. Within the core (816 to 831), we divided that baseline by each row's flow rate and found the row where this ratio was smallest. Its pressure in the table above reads 824.5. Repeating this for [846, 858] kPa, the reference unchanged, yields 847.0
